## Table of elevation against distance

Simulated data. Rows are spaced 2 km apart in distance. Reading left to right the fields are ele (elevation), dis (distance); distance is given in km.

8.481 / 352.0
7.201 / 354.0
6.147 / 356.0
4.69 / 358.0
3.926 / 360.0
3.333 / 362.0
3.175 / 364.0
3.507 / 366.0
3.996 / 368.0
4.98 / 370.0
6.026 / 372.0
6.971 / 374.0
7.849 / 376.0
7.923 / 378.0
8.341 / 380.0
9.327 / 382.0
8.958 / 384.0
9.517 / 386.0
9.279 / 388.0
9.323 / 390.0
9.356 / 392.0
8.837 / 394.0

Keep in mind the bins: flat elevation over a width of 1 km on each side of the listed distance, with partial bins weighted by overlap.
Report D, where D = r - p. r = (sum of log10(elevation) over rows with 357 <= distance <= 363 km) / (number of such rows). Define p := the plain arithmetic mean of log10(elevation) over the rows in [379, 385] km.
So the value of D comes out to -0.4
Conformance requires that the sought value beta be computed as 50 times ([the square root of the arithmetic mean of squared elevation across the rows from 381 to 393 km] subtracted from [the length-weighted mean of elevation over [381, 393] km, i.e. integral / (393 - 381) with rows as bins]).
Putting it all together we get -0.1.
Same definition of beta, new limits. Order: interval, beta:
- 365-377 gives -10.6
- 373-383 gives -1.8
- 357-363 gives -1.9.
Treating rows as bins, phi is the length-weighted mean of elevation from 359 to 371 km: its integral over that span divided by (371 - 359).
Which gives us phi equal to 3.8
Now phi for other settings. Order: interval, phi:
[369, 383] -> 7.3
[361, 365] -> 3.3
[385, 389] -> 9.4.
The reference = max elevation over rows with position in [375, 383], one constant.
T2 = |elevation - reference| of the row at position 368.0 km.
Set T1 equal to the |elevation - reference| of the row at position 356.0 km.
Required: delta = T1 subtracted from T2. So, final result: 2.2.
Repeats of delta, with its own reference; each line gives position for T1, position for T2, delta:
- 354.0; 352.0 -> -1.3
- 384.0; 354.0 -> 1.8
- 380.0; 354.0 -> 1.1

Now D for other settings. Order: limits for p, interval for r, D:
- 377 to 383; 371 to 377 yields -0.1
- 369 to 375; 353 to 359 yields 0.0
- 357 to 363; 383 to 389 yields 0.4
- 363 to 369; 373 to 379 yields 0.3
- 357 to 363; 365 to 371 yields 0.0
